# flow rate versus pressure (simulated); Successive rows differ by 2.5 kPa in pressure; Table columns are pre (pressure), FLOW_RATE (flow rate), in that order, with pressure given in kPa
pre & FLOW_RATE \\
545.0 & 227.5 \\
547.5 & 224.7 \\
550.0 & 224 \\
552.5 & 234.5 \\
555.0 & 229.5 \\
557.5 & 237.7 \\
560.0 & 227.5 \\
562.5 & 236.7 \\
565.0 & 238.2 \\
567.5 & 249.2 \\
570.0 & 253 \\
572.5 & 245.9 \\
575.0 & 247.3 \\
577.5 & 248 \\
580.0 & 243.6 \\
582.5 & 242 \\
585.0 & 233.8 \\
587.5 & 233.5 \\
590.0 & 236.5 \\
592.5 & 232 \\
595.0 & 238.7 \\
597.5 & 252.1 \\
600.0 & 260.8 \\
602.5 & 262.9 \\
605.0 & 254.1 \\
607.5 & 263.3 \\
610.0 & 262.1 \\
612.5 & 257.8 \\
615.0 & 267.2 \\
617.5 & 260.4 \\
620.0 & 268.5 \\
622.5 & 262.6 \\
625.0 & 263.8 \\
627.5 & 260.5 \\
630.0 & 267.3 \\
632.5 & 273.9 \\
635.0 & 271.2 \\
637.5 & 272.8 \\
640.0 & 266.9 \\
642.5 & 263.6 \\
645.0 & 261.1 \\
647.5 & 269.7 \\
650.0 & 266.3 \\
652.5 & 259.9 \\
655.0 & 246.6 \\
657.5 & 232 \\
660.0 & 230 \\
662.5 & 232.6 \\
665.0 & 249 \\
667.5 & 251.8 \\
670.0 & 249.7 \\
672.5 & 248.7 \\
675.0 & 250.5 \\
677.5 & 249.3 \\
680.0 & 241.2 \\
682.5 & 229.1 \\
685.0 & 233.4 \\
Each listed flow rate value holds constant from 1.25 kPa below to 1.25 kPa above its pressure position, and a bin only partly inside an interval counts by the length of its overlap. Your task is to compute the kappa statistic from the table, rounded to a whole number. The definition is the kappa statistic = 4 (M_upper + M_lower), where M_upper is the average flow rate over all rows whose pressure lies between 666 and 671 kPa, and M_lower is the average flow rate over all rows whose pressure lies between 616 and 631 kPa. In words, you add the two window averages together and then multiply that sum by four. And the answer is 2058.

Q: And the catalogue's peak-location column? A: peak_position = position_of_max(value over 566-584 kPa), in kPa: 570.0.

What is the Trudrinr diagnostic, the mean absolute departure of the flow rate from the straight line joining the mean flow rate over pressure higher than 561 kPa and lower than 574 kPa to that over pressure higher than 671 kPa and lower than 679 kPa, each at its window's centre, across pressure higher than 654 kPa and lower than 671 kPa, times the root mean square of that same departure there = 93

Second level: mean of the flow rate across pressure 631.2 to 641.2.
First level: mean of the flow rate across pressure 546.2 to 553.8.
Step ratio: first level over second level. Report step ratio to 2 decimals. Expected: 0.84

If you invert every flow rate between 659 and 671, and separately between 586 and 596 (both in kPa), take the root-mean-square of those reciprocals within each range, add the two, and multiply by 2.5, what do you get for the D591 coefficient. 0.0210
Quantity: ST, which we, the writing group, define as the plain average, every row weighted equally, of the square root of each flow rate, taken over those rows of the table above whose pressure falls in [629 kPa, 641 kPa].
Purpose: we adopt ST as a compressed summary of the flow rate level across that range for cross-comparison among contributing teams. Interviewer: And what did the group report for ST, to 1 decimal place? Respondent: 16.4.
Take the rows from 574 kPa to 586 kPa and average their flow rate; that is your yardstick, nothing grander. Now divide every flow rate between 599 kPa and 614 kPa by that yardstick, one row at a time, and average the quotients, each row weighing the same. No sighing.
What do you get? 1.07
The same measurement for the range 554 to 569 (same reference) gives 0.97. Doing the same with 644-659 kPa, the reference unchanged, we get 1.05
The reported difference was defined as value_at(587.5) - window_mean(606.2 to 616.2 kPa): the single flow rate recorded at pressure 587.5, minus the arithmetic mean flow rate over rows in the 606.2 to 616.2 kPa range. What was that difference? -29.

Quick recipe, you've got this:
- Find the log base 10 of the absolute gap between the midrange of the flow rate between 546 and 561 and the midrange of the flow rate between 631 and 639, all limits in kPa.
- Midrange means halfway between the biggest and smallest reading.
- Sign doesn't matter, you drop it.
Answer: 1.6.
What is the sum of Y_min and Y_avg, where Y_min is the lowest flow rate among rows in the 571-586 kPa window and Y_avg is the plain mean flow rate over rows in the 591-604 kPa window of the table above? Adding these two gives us 483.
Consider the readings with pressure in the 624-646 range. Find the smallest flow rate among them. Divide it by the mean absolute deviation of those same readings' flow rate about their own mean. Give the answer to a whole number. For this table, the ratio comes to 65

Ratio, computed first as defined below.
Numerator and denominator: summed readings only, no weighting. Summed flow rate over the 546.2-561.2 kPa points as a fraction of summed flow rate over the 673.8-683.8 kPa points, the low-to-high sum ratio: 1.4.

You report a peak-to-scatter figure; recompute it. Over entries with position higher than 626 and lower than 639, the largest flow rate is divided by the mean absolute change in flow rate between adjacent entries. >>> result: 62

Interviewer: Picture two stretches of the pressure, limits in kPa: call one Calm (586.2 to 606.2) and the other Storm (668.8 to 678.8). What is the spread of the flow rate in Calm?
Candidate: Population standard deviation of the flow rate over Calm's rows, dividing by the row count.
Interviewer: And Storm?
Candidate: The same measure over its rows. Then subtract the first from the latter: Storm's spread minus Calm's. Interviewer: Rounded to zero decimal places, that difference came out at -11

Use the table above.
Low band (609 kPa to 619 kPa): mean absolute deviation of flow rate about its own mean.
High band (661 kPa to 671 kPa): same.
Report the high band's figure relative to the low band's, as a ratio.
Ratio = 2.4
